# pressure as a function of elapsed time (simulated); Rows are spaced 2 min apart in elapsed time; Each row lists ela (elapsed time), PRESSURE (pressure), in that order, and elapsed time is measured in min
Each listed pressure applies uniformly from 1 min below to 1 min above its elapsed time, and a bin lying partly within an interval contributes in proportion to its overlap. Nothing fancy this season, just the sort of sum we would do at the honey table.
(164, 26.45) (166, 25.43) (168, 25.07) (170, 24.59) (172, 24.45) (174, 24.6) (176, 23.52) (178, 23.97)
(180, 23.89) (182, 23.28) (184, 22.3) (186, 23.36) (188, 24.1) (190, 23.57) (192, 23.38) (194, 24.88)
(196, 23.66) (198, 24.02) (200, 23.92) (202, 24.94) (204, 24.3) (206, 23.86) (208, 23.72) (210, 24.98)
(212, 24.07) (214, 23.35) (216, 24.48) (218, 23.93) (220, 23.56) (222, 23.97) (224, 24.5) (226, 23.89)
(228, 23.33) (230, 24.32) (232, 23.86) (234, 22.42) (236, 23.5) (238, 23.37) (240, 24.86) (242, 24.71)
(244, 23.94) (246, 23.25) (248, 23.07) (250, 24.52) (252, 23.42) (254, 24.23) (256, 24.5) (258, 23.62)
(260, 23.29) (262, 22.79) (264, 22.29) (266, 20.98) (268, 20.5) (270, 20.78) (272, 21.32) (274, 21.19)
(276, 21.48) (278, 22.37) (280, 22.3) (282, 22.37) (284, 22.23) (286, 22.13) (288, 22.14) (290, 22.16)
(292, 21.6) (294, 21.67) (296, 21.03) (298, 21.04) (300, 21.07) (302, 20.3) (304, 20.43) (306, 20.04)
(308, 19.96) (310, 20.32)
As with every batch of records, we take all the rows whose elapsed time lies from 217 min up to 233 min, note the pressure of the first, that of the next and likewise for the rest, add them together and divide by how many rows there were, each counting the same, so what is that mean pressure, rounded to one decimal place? 23.9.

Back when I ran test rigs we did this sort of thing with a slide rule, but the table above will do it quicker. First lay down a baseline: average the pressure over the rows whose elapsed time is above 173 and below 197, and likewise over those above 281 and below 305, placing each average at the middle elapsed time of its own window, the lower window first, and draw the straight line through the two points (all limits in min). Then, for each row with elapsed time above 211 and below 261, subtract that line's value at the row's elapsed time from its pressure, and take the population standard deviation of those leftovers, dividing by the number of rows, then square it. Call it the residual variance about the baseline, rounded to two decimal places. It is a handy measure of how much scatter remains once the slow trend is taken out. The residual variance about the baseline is 0.40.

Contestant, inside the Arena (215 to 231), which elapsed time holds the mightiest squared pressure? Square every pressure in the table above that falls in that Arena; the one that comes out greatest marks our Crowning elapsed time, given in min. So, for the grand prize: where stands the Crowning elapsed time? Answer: 224 min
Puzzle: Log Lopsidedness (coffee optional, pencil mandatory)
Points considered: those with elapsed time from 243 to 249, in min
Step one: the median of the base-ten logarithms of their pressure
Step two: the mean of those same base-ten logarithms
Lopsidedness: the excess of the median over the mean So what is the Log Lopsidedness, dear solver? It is -0.0031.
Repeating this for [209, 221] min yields -0.0010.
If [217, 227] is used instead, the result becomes -0.0007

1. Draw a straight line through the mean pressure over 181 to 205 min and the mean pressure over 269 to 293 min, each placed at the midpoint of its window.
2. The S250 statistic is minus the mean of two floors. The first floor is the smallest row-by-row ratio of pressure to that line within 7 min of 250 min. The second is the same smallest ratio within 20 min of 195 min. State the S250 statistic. -0.975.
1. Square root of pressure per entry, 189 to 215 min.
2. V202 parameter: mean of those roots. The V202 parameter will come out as 4.90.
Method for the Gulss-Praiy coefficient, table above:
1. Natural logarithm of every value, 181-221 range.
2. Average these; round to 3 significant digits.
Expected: 3.17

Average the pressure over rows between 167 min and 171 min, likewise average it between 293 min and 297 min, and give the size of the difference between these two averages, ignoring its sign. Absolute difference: 3.5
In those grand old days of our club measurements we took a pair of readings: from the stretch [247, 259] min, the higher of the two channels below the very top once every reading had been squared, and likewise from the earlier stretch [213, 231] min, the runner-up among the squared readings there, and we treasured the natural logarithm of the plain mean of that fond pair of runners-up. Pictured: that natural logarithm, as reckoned 6.397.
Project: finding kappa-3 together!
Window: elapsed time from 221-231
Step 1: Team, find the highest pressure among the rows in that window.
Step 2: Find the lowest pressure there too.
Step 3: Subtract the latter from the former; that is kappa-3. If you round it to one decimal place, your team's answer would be 1.2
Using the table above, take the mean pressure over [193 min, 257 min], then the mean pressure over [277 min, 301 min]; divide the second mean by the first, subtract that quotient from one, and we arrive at 0.089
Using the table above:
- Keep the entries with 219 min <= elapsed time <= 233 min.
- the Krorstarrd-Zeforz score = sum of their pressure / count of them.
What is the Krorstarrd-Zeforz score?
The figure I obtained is 23.9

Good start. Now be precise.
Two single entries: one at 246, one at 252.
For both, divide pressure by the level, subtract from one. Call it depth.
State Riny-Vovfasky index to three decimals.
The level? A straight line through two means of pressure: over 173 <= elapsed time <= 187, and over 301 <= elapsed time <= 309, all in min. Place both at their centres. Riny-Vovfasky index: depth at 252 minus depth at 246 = -0.016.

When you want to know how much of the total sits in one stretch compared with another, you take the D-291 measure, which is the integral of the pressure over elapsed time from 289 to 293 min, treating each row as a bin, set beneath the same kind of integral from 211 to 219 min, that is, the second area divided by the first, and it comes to 2.19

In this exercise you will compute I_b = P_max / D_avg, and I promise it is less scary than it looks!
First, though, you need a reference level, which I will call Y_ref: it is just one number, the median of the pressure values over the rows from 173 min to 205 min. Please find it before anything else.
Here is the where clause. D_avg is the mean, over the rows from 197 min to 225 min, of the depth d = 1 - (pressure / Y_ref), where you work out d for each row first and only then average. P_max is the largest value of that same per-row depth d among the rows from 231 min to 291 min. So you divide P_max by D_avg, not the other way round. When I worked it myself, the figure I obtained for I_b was -16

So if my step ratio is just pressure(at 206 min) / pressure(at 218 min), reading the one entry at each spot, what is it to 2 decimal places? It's 1.00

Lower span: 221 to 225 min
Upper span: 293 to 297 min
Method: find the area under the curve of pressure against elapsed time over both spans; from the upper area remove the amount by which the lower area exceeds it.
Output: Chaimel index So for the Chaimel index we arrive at 74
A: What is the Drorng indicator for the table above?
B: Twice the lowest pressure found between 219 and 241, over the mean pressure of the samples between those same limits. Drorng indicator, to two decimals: 1.89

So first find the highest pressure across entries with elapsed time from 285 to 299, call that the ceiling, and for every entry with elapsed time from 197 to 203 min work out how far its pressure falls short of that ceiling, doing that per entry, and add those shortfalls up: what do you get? -6.4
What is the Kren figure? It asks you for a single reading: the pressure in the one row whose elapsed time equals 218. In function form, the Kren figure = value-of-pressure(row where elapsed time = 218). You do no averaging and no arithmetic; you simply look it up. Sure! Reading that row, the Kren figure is 23.93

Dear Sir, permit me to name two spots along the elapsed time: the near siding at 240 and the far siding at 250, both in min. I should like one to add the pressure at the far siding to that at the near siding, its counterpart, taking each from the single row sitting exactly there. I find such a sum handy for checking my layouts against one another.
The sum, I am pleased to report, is 49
